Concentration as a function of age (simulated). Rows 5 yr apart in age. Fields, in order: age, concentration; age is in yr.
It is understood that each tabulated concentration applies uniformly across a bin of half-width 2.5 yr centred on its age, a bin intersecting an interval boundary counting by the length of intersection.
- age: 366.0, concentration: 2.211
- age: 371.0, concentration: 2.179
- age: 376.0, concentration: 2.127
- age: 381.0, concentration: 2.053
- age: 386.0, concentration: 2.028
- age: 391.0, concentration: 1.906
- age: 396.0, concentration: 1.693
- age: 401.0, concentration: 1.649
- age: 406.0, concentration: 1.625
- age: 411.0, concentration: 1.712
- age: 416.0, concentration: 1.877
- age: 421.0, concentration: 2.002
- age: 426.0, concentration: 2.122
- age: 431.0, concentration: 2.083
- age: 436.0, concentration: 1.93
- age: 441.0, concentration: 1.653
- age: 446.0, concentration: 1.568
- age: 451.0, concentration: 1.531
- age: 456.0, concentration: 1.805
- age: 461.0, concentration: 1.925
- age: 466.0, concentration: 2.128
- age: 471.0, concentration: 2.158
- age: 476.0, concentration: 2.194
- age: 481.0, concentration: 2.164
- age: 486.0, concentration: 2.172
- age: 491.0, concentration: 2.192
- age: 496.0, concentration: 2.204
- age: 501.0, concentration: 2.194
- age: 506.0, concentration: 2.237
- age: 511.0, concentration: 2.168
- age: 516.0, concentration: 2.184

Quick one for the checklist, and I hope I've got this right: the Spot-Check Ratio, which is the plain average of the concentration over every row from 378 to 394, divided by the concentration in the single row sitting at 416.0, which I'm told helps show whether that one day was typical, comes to 1.06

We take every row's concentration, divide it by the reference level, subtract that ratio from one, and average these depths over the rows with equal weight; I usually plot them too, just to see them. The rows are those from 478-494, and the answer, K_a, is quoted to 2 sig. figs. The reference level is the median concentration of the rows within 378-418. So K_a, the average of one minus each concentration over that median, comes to -0.21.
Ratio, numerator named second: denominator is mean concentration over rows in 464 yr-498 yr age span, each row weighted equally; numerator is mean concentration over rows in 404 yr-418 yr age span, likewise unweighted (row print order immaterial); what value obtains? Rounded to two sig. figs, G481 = 0.80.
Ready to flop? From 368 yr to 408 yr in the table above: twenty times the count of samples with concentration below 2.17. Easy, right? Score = 140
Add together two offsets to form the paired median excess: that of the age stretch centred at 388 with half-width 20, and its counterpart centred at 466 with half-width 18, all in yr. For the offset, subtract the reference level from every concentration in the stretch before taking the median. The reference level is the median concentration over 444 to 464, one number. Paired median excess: 0.72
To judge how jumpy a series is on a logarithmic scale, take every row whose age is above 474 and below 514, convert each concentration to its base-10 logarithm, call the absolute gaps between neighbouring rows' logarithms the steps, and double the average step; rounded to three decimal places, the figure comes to 0.011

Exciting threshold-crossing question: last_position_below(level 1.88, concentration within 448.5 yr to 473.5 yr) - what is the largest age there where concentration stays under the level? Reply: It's 456.0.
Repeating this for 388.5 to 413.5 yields 411.0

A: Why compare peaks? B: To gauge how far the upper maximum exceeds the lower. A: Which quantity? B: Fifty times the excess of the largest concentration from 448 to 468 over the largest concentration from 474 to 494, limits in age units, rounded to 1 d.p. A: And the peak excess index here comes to -3.3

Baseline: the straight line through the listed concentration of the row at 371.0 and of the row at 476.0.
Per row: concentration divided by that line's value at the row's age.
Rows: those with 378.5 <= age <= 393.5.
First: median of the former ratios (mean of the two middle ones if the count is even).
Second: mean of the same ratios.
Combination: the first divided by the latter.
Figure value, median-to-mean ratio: 1.02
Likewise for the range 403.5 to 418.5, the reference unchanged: 0.99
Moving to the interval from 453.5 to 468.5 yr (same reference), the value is 0.99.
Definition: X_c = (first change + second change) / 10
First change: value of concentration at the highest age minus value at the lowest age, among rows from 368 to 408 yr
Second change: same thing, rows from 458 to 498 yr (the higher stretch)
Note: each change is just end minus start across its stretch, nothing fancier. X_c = -0.03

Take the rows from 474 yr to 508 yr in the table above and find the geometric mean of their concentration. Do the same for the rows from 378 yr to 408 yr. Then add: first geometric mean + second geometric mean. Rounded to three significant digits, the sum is 4.01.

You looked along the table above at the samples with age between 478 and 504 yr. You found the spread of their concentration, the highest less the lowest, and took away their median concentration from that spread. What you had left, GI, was -2.15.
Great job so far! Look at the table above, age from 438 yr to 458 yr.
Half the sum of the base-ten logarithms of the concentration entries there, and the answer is 0.43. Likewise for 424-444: 0.57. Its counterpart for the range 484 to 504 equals 0.68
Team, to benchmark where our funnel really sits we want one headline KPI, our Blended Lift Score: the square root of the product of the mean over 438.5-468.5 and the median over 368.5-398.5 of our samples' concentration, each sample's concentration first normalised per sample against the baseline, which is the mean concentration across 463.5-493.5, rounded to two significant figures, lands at 0.88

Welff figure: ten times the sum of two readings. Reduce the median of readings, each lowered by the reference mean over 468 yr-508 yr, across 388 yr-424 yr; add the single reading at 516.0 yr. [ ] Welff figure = 17.1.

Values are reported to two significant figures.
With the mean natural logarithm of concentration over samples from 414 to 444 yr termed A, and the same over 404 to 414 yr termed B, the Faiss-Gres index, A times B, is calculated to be 0.34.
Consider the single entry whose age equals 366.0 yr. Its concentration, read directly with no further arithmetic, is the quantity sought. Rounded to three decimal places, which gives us 2.211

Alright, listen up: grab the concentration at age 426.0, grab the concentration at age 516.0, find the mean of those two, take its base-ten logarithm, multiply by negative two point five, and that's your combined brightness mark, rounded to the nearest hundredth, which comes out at -0.83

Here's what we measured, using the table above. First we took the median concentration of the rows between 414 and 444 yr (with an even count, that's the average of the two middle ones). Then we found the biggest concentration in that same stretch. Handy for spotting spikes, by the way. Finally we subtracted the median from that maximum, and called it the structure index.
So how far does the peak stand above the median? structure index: 0.16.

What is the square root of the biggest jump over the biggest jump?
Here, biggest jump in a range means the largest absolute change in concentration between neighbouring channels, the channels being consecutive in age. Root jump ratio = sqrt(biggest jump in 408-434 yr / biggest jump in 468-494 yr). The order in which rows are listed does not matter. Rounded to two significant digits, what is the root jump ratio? 2.1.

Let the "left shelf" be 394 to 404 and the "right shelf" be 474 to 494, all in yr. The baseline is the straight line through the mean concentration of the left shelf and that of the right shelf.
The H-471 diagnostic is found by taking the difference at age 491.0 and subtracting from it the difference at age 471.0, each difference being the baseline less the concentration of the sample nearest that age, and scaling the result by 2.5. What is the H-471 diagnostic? 0.2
